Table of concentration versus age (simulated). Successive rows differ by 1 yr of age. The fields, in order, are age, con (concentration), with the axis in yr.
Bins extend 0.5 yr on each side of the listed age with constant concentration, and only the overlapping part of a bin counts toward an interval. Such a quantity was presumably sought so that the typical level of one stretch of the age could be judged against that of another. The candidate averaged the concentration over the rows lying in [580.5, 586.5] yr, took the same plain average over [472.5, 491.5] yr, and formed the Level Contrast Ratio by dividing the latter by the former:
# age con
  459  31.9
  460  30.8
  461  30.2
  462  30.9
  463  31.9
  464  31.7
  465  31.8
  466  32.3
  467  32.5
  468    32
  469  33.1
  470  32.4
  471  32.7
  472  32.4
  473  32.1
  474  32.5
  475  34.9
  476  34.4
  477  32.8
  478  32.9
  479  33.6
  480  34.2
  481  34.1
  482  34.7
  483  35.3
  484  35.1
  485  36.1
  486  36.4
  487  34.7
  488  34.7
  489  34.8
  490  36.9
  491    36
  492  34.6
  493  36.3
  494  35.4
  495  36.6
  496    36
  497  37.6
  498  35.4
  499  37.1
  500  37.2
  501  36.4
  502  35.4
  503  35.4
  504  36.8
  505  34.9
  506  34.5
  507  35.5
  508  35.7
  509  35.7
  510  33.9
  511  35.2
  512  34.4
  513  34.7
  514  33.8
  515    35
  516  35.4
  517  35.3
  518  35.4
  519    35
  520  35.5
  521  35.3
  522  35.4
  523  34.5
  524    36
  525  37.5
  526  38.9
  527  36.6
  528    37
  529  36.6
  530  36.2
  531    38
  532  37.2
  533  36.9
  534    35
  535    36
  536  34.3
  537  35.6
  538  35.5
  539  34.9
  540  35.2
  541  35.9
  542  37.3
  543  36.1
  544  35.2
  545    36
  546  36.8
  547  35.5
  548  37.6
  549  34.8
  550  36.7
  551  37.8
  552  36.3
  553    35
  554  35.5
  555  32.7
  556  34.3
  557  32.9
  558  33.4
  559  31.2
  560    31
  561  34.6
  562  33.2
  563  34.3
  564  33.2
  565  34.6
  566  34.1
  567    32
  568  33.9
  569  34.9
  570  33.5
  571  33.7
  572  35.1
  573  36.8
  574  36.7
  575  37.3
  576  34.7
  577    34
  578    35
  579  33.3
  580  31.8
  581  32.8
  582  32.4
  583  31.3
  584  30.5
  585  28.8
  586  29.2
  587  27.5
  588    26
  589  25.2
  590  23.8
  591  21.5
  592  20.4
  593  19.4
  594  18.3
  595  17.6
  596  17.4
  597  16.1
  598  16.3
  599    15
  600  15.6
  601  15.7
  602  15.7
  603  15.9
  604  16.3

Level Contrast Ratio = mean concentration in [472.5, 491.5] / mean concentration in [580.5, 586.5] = 1.12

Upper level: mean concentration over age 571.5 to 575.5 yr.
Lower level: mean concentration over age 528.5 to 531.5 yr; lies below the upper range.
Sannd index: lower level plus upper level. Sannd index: 73.4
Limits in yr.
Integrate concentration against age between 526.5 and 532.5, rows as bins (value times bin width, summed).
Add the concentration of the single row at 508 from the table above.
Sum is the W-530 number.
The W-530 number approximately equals 257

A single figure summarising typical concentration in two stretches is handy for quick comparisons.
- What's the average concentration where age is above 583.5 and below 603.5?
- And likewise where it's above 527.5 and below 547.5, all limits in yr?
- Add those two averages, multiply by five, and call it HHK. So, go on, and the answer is 284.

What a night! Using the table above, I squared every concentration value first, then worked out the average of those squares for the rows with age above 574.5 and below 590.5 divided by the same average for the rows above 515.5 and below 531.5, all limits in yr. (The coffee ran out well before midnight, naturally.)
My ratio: 0.74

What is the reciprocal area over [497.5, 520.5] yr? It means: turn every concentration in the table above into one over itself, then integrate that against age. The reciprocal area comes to 0.651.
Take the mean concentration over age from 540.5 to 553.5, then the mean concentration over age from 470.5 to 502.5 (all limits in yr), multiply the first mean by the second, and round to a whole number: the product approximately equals 1267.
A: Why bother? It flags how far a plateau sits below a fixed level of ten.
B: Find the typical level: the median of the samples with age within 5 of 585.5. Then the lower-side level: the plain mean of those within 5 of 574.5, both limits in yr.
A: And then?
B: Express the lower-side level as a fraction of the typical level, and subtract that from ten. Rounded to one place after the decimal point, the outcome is 8.8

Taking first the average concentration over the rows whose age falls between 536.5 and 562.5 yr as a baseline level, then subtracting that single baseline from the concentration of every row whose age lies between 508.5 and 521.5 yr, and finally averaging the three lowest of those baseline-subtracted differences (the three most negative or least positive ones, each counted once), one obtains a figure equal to -1.0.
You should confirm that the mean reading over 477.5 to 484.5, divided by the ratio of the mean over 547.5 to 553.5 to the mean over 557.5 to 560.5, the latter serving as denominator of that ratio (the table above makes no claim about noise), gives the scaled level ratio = 30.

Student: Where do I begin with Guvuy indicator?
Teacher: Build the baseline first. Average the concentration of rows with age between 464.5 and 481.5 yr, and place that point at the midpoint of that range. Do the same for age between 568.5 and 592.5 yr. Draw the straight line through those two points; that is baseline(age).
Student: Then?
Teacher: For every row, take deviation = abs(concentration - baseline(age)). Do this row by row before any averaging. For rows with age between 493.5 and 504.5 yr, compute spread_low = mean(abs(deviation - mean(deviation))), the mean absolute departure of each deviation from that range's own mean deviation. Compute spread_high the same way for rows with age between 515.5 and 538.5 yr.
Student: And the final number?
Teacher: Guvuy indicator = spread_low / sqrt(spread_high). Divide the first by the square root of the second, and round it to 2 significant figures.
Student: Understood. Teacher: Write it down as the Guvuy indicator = 0.74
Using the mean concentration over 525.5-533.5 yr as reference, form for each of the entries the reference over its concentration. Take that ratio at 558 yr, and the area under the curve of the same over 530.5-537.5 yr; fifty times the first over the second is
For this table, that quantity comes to 7.7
